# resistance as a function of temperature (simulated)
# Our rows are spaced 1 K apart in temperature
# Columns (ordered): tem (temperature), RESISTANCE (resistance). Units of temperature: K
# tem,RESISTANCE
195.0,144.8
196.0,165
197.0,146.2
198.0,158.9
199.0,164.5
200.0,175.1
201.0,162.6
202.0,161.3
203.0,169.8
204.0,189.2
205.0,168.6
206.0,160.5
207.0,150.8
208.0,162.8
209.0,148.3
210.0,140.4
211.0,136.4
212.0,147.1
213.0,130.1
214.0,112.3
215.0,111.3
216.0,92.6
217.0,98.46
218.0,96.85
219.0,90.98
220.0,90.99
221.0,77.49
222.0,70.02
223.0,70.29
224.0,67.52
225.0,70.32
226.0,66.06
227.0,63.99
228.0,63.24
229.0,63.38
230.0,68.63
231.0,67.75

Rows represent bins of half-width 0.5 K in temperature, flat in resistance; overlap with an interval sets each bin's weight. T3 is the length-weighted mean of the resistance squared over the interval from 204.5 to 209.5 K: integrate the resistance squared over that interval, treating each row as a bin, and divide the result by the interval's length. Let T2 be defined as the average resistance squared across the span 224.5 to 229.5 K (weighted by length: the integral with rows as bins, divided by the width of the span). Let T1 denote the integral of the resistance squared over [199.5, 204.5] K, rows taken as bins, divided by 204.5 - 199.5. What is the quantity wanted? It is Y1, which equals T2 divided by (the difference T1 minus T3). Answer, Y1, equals 1.0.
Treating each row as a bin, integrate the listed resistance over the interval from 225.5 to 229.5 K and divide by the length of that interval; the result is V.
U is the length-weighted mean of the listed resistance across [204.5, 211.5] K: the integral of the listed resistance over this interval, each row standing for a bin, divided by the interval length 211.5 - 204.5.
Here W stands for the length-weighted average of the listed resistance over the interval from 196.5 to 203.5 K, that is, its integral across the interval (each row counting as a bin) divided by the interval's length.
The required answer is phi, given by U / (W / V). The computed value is 60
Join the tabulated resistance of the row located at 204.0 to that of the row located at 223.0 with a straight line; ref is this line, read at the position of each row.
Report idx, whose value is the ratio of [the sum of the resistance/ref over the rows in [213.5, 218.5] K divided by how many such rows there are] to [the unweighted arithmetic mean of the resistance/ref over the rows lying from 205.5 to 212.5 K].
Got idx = 0.95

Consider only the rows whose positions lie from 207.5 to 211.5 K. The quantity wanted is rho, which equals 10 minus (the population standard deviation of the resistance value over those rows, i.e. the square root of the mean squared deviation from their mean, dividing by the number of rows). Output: 0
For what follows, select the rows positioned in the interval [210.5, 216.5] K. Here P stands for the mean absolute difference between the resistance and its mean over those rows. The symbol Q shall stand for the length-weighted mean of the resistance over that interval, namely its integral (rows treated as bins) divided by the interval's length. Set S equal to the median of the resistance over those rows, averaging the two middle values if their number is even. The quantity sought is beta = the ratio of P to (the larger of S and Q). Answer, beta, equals 0.13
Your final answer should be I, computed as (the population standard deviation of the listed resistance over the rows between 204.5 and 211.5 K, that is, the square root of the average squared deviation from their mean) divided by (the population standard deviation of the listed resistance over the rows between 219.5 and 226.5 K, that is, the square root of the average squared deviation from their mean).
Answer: 1.4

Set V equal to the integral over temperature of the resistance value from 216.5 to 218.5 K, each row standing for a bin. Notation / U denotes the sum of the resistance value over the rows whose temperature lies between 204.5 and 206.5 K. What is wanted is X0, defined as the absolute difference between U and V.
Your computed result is 134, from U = 329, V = 195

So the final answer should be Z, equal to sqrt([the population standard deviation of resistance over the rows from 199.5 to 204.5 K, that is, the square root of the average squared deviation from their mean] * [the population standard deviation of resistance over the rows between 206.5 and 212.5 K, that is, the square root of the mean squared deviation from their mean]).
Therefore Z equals 9.2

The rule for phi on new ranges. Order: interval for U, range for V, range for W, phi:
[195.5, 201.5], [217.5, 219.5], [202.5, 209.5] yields 93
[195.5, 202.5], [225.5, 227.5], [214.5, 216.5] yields 103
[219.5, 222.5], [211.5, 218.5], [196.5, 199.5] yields 57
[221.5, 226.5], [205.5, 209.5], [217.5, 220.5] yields 115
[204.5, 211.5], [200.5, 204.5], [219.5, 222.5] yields 328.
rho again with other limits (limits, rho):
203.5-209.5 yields -3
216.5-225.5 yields -2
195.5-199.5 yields 2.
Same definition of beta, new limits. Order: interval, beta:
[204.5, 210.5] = 0.06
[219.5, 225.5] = 0.09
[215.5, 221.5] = 0.05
